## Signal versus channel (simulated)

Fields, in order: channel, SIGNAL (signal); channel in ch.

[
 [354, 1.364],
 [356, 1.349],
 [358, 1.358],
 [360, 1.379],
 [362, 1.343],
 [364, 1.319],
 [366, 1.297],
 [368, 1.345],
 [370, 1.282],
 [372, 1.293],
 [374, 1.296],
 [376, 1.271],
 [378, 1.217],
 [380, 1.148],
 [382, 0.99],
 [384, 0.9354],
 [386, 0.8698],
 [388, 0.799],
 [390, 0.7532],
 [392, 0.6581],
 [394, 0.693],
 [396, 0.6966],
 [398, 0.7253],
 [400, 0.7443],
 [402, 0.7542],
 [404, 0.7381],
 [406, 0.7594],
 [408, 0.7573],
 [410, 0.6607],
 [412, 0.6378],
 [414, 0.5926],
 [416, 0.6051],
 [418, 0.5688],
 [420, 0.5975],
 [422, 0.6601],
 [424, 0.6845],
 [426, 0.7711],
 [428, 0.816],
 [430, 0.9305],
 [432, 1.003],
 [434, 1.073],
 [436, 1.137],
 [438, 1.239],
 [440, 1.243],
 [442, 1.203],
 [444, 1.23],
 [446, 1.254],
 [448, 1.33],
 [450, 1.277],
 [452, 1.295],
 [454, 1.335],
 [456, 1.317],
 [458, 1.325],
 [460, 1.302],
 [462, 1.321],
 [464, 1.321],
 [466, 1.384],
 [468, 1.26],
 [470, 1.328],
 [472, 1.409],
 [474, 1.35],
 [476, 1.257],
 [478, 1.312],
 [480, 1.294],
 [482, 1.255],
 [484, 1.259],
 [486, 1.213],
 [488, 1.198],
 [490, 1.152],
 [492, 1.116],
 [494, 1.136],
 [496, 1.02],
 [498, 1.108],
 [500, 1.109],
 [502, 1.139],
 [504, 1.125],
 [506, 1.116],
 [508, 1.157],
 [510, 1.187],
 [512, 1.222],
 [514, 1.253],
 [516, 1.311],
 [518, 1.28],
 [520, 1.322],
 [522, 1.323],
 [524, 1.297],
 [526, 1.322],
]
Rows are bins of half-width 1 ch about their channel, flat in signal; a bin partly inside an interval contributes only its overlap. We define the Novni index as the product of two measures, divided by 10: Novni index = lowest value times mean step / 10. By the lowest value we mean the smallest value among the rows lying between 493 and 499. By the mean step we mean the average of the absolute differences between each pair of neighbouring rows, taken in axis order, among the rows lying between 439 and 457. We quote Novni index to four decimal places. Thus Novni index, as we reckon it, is 0.0038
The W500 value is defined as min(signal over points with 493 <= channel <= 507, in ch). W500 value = 1.02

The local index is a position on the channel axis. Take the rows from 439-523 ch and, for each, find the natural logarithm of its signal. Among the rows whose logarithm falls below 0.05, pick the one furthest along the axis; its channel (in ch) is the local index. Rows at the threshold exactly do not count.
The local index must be 496 ch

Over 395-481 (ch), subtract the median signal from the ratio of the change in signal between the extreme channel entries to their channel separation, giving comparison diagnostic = -1.20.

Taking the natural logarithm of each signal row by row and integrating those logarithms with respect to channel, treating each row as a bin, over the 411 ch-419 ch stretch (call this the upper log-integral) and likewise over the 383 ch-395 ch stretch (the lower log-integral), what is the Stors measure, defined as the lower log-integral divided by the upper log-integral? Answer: 0.7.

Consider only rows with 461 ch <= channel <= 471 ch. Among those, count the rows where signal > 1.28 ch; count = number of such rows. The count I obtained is 4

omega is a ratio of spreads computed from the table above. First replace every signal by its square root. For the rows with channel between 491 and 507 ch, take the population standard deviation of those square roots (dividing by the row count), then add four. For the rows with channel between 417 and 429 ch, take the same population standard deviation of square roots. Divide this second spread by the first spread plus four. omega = 0.013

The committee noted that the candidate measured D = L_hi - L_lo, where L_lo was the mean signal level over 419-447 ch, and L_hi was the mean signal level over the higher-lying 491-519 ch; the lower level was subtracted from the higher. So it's 0.2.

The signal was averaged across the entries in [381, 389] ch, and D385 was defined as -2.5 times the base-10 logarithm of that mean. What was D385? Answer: 0.12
